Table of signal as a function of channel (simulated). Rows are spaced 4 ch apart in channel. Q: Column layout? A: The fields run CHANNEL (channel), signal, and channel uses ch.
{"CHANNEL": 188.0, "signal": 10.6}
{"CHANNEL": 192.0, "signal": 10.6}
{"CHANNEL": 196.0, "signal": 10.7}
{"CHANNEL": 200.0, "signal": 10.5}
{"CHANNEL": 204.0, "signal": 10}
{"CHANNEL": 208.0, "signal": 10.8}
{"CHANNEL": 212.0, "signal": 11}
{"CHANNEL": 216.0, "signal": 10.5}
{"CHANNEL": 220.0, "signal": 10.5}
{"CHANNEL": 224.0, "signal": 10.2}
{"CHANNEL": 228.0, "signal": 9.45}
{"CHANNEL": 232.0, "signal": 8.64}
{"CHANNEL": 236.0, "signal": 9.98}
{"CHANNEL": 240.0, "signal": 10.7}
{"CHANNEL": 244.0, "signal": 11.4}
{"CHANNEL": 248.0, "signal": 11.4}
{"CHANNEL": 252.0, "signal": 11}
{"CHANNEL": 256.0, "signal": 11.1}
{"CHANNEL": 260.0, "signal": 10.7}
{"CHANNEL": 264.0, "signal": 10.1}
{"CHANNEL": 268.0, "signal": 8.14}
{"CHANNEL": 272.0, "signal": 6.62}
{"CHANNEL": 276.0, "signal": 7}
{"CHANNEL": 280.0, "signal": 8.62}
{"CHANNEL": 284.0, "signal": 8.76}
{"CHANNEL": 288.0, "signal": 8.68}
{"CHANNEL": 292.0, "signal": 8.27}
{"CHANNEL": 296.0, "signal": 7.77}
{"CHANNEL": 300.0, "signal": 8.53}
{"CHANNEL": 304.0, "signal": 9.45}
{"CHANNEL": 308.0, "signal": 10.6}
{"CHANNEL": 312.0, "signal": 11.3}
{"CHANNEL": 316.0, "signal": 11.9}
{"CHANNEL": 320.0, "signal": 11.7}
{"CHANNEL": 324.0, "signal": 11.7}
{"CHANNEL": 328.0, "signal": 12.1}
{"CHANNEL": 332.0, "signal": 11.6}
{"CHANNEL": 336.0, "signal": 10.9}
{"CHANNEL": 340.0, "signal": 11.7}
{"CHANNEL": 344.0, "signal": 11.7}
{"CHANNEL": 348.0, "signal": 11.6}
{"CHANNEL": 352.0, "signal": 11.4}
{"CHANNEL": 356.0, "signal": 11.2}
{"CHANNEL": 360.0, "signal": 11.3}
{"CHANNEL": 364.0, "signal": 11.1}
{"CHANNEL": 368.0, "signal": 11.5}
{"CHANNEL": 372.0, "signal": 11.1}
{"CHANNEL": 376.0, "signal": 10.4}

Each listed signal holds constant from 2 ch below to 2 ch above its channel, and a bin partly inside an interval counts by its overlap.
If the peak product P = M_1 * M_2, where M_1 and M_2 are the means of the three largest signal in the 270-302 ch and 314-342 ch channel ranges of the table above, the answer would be 103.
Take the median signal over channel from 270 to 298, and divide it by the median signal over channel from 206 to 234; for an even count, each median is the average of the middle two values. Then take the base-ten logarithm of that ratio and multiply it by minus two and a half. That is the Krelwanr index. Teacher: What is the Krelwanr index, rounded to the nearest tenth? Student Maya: 0.3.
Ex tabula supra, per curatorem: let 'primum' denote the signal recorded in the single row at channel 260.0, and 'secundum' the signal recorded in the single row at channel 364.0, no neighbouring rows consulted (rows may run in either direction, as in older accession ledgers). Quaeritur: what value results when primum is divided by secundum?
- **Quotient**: 0.96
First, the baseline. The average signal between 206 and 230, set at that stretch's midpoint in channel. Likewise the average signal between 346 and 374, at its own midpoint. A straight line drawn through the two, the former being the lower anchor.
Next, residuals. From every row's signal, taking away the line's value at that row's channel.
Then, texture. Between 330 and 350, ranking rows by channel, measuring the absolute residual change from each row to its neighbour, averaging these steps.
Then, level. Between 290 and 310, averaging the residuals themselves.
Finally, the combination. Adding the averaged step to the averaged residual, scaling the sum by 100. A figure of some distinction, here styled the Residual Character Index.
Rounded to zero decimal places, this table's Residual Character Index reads -159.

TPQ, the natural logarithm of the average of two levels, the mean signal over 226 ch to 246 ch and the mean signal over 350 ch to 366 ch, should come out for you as 2.36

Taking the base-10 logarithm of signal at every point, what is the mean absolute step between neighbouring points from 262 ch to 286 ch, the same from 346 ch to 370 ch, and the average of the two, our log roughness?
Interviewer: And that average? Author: 0.035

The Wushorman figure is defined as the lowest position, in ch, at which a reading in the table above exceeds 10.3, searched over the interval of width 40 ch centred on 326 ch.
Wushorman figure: 308.0 ch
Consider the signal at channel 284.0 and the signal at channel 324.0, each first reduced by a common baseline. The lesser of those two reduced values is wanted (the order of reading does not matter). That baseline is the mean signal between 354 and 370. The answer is -2.5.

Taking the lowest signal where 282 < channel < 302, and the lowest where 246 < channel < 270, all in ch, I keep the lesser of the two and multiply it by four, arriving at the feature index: 31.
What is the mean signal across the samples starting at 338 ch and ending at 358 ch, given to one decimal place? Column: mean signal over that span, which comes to 11.5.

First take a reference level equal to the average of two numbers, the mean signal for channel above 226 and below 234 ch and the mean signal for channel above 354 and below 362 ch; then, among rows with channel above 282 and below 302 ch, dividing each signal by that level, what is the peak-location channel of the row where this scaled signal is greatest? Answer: 284.0 ch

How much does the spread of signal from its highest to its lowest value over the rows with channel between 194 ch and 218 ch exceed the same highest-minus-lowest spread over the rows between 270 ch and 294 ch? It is -1.1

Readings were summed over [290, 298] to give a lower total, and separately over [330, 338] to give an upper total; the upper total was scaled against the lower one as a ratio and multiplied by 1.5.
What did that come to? 2.1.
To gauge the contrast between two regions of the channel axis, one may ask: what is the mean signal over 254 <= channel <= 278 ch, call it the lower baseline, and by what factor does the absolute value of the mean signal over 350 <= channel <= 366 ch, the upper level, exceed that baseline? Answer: 1.3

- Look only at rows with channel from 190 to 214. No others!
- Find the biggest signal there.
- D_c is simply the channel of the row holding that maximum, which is 212.0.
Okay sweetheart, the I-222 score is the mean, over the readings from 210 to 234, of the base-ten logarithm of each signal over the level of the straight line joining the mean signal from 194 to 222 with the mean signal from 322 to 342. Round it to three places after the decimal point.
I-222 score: -0.028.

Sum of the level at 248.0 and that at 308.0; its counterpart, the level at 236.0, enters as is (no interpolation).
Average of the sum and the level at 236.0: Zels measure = 16.0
